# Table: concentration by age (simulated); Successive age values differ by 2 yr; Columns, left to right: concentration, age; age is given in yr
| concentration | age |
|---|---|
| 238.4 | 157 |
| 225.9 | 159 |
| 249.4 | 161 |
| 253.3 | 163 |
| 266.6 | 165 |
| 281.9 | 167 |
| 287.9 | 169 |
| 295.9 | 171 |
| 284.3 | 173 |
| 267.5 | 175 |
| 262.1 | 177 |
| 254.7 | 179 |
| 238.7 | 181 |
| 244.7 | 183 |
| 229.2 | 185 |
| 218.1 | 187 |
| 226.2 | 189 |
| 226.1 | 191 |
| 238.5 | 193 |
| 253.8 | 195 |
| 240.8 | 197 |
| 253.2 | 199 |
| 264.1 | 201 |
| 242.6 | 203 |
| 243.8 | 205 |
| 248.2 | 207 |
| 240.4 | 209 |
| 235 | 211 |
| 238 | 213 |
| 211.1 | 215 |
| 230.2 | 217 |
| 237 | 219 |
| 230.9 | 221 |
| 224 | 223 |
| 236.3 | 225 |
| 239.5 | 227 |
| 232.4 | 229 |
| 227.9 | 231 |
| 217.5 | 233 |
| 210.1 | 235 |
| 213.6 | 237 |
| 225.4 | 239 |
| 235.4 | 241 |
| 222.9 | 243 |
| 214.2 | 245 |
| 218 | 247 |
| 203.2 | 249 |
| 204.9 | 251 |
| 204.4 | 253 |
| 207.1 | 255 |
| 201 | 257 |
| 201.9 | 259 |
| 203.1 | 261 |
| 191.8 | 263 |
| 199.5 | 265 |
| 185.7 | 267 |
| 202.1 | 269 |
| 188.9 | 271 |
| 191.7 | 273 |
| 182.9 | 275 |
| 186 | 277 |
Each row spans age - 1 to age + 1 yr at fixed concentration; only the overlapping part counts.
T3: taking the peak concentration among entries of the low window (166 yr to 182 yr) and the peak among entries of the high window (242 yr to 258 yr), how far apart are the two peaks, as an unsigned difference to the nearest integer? 73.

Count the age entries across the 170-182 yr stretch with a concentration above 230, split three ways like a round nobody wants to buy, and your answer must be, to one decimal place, 2.0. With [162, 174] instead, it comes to 2.0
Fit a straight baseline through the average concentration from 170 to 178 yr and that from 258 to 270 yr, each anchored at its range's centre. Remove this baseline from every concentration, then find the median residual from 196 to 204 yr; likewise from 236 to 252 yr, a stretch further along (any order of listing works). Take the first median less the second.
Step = -8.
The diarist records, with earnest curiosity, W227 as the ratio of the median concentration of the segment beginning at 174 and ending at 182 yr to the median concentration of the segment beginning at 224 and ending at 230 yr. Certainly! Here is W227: 1.09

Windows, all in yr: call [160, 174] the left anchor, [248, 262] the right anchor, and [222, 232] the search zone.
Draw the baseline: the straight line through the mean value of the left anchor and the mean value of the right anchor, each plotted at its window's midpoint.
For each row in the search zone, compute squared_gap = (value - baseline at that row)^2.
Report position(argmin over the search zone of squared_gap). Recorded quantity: 231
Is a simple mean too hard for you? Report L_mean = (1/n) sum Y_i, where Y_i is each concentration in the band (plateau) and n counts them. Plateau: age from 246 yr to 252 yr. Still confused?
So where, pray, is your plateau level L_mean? 209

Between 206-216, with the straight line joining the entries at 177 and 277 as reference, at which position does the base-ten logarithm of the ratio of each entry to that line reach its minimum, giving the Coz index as 215 yr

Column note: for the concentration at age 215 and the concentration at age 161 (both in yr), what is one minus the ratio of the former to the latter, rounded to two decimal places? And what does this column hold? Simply 0.15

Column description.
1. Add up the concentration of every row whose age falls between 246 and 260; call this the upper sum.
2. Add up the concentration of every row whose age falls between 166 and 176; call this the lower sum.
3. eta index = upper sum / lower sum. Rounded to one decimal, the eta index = 1.0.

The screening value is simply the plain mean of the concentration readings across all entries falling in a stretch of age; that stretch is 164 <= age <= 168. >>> 274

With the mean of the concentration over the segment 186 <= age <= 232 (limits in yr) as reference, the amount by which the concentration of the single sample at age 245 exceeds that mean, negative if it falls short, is -22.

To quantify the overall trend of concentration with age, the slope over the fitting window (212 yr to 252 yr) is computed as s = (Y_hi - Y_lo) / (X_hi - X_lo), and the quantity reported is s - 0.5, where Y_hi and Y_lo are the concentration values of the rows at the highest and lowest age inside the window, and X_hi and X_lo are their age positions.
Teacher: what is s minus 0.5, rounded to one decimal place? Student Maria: -1.4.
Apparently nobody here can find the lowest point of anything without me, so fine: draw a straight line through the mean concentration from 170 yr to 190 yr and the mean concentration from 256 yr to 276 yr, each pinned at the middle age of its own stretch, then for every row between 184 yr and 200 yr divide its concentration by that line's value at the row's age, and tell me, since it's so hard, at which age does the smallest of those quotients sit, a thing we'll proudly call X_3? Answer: 187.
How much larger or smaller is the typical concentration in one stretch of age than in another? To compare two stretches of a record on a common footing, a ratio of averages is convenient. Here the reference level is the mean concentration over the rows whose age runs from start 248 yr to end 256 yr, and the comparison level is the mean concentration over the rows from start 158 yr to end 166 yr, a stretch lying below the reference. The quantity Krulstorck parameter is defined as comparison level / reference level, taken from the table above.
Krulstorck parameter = 1.21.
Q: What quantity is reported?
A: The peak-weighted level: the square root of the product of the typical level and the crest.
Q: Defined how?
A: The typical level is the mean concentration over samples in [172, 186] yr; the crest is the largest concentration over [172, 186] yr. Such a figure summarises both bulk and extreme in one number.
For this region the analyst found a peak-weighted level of 269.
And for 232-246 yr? 228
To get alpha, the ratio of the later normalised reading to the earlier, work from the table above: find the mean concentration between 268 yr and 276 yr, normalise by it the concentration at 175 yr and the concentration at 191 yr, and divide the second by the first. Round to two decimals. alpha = 0.85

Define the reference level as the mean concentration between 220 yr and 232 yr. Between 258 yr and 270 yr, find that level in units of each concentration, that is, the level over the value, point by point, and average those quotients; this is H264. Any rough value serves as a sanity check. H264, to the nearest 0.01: 1.18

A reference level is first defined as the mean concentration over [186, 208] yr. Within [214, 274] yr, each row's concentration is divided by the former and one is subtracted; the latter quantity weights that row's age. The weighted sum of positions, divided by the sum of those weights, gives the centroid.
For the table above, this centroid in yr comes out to 252.2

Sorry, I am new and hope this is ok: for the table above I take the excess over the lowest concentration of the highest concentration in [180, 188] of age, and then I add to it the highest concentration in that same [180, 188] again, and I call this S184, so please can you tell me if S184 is 271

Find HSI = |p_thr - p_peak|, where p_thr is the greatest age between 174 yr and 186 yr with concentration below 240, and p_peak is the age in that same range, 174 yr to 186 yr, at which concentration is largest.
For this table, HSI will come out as 10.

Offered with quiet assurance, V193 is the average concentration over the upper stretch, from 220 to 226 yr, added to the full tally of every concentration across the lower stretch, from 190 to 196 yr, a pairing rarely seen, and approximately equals 949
